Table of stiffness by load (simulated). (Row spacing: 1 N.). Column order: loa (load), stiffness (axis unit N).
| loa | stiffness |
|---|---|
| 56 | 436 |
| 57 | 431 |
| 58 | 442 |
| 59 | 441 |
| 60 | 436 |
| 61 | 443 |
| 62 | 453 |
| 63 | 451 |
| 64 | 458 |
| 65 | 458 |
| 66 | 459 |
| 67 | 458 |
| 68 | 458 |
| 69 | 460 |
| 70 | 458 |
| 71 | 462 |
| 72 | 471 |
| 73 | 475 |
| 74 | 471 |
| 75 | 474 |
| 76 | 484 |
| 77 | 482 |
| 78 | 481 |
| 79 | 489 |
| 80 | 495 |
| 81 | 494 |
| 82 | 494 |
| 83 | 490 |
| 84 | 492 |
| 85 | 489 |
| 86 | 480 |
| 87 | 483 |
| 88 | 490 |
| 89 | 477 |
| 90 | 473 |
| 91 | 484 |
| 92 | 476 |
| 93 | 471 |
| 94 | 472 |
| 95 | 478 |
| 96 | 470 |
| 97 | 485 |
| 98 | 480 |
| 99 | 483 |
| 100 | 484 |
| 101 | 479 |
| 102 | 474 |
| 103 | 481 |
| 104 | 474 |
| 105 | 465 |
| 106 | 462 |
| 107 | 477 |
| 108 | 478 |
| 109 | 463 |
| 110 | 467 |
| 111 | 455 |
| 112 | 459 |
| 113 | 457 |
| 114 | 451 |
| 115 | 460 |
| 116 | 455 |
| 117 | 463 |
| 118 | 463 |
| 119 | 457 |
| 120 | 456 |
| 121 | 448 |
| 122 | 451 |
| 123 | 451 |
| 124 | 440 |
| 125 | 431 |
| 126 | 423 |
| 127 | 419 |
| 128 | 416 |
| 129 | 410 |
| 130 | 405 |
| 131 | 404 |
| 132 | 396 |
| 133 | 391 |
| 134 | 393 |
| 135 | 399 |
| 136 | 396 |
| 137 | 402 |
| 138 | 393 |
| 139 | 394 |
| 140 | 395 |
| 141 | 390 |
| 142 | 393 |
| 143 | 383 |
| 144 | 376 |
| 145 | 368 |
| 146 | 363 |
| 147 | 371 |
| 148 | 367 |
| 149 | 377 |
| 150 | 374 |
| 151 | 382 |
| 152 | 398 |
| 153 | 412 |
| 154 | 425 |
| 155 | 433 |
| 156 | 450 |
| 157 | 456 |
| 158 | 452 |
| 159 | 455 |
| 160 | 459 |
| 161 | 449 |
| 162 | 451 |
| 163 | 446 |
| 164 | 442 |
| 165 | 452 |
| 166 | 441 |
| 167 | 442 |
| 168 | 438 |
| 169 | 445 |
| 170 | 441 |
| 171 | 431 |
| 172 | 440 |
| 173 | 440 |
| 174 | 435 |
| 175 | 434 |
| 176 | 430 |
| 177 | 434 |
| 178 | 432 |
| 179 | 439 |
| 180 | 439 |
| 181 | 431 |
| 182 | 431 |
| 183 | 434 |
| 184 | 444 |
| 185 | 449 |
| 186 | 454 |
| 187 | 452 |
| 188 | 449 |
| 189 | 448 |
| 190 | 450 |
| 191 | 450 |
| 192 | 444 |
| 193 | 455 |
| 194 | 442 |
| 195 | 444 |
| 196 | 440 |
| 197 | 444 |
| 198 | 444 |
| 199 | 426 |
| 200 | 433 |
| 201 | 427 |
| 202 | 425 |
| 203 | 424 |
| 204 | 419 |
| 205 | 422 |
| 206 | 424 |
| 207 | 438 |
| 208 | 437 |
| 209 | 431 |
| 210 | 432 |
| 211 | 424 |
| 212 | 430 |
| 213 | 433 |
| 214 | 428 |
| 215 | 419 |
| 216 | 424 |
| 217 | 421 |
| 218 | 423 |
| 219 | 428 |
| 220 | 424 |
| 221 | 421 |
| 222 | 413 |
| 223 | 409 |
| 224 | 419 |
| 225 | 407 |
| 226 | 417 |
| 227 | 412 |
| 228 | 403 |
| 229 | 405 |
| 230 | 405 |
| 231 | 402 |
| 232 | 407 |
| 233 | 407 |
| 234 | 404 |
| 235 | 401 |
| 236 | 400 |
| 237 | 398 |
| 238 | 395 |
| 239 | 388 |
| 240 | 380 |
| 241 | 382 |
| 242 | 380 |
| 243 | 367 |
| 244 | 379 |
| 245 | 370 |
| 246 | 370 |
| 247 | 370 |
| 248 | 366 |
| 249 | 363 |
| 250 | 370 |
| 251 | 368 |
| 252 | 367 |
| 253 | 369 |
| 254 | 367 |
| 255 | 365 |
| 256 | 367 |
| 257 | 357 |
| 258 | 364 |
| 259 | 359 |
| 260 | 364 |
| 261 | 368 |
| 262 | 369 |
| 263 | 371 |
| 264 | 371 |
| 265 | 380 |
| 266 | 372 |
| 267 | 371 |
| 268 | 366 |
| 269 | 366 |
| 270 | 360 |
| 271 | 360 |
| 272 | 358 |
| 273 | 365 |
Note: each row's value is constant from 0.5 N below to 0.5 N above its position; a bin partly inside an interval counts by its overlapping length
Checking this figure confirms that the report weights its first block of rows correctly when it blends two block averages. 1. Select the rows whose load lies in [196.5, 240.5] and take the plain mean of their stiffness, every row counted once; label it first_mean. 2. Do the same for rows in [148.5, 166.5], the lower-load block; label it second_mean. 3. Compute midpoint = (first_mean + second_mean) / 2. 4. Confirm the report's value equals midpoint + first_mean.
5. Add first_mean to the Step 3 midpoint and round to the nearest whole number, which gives 842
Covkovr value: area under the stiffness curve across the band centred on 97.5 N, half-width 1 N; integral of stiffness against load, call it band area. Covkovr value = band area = 965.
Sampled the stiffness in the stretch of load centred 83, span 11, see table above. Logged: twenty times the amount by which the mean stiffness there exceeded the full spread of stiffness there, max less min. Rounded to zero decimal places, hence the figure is 9476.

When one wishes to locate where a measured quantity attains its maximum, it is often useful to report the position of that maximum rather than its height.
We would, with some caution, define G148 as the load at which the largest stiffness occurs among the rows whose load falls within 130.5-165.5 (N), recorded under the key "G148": 160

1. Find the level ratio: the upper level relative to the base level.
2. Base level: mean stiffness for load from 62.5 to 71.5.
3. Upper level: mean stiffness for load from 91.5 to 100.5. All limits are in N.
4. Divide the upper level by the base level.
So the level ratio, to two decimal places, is 1.04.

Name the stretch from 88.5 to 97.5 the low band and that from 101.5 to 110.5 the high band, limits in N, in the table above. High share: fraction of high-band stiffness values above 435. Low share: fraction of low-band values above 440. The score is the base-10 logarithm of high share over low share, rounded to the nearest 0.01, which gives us 0.00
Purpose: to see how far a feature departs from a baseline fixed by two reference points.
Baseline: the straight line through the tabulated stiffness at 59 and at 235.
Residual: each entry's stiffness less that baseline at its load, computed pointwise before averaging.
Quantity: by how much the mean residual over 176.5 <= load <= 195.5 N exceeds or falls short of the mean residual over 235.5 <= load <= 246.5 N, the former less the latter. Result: 48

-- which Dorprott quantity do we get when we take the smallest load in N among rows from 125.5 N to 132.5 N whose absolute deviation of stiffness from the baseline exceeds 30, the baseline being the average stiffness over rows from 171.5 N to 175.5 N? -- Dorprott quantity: 130 N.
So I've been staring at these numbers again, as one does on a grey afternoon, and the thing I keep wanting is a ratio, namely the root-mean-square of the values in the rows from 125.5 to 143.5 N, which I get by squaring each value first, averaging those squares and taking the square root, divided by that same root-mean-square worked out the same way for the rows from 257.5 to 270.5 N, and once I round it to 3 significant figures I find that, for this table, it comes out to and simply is 1.09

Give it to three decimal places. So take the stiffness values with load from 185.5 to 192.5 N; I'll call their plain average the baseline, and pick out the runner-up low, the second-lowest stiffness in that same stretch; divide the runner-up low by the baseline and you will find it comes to 0.997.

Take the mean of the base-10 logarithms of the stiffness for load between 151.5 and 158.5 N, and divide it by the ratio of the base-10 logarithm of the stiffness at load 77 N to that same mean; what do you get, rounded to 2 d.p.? 2.59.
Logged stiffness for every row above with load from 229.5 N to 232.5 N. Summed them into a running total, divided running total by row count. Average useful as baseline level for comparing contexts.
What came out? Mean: 405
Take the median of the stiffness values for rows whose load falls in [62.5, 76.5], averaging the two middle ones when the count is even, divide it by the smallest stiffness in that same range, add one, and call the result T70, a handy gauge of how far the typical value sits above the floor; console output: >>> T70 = 2.02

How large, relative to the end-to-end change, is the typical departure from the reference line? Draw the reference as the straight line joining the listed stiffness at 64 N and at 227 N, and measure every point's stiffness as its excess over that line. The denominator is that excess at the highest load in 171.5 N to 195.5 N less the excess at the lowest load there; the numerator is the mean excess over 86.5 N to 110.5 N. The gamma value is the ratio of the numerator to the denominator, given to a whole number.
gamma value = 3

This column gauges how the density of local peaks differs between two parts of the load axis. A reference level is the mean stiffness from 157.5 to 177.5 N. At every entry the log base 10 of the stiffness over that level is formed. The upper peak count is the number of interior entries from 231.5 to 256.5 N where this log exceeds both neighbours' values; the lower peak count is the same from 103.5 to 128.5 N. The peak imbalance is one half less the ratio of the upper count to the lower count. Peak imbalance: -0.50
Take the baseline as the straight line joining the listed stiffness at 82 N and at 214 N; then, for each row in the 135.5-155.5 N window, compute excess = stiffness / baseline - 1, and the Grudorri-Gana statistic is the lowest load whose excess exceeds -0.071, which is 155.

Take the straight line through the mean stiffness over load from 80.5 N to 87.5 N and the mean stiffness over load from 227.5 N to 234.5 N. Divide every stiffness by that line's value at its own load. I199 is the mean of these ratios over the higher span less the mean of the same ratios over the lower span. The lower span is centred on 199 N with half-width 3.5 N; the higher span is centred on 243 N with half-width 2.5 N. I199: -0.08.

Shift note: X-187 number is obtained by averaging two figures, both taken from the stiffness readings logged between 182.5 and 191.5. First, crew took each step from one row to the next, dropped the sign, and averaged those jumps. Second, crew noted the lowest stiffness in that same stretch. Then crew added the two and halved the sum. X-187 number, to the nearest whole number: 219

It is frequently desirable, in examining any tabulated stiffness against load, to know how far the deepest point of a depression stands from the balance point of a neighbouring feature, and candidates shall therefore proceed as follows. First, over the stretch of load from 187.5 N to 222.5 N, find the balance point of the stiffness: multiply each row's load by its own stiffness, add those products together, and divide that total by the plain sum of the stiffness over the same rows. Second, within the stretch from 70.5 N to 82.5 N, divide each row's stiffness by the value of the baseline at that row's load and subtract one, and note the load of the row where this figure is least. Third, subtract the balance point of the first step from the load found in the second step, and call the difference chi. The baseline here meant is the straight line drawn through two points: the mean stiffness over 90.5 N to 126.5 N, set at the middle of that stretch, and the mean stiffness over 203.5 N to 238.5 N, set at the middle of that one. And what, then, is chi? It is -133.8 N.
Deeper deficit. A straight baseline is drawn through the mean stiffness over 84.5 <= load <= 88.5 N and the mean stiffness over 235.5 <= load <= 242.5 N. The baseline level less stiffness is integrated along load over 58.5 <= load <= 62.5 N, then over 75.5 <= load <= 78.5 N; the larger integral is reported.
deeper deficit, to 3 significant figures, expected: 235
